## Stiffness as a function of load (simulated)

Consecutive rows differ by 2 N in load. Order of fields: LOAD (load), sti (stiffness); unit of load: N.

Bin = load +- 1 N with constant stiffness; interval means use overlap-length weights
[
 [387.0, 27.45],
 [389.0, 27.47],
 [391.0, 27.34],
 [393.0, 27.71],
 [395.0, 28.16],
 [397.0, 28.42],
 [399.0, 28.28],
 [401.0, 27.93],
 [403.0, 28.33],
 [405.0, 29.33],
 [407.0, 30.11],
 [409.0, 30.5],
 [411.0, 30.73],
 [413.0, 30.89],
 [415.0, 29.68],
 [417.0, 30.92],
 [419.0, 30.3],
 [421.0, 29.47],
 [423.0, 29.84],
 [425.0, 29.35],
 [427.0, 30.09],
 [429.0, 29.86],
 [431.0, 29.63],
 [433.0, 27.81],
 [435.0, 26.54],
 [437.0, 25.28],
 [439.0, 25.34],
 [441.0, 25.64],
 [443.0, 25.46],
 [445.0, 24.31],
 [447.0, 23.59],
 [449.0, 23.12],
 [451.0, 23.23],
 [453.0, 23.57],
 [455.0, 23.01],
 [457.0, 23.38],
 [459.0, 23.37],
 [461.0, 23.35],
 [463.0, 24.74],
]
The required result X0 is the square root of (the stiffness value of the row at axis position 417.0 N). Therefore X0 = 5.56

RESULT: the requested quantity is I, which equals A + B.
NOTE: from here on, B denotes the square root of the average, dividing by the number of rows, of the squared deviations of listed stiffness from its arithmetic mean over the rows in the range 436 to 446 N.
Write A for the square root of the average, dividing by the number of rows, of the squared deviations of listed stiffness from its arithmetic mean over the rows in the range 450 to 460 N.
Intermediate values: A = 0.2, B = 0.46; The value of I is 0.65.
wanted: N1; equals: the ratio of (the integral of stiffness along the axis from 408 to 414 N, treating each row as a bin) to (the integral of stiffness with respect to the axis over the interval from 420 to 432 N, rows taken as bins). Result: 0.5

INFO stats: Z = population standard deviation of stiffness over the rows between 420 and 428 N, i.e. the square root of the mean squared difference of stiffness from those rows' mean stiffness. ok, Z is 0.29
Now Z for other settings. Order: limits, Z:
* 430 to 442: 1.57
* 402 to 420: 0.80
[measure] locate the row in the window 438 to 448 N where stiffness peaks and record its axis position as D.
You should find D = 441.0 N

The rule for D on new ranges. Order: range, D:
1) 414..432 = 417.0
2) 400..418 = 417.0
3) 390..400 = 397.0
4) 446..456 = 447.0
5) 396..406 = 405.0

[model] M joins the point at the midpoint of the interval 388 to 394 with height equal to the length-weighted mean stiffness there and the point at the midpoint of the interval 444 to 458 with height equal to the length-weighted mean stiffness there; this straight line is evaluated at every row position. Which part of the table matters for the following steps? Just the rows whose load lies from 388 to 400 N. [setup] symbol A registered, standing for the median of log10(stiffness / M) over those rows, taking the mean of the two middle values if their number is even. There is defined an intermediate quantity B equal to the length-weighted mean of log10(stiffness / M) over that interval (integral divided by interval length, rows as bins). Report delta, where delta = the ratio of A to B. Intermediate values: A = 0.01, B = 0.009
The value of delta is 1.07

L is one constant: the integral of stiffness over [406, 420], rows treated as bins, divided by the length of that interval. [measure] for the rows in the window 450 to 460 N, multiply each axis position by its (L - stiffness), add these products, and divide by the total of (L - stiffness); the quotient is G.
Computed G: 455.0 N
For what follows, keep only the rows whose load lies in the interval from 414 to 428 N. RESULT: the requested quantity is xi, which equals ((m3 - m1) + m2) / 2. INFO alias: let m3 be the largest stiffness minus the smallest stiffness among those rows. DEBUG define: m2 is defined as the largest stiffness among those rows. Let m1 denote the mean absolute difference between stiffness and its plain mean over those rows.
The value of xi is 16.0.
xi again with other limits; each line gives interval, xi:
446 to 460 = 12.0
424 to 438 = 16.7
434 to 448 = 14.4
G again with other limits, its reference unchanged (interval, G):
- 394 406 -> 399.6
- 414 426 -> 421.8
